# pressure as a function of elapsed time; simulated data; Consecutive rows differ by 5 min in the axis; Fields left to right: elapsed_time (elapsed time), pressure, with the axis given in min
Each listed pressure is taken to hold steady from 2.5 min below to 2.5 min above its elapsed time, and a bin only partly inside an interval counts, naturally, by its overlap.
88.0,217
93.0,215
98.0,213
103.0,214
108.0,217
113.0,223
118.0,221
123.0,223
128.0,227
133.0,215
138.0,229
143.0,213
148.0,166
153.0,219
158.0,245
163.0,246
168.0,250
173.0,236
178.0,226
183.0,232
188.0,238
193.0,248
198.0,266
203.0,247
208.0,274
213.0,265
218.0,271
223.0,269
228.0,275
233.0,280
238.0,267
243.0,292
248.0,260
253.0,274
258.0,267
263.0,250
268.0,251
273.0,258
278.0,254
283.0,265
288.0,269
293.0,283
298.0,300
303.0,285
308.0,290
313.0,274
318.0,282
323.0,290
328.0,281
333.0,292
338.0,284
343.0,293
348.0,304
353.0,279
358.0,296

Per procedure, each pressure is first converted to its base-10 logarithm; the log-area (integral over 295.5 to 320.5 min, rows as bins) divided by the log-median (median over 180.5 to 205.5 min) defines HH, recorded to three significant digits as 25.7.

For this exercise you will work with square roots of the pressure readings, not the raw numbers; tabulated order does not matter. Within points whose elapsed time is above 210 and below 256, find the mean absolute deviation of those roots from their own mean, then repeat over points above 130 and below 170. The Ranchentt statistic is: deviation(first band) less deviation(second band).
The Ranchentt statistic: -0.46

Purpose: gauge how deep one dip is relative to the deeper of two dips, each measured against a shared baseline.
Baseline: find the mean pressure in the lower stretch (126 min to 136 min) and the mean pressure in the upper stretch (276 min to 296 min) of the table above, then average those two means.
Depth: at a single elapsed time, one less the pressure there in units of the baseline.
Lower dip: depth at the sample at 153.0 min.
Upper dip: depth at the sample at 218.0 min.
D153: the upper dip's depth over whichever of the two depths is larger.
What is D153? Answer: -1.0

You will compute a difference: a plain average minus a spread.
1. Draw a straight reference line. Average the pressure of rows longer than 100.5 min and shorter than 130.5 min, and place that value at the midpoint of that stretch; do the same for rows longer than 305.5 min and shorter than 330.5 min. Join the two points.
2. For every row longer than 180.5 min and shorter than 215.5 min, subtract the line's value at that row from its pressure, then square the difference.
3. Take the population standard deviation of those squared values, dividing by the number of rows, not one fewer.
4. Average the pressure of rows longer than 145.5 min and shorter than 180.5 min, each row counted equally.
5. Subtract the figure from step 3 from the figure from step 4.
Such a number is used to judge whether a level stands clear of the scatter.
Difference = 15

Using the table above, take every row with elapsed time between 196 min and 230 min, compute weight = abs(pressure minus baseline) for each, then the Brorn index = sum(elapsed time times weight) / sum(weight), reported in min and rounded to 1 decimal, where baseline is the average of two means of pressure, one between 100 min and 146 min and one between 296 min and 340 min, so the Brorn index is 215.0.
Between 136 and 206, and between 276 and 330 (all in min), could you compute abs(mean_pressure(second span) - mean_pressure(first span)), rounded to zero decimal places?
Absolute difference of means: 46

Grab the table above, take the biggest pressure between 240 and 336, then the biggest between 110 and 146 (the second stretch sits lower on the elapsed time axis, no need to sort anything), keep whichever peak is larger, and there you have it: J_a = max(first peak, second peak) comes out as 300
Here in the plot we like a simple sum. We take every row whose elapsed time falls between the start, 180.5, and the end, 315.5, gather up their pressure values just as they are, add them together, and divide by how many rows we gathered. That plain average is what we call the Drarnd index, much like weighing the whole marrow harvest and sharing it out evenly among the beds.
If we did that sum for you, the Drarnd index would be 267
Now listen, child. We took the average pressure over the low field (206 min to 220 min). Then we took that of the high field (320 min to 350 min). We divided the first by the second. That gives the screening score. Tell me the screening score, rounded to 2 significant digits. 0.93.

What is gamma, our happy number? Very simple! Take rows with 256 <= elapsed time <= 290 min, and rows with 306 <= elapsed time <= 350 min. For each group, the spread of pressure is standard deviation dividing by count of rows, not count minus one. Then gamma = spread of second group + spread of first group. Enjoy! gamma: 15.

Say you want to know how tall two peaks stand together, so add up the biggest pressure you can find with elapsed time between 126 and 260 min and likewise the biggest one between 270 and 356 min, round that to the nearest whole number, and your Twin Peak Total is 596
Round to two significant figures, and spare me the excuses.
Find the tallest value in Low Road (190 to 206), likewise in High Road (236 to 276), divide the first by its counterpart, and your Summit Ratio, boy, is 0.91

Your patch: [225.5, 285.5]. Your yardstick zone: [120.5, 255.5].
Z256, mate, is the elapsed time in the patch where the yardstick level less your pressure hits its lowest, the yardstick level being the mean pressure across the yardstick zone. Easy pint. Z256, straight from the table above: 243.0 min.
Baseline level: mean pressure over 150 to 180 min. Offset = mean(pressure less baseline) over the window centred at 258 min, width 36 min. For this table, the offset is 28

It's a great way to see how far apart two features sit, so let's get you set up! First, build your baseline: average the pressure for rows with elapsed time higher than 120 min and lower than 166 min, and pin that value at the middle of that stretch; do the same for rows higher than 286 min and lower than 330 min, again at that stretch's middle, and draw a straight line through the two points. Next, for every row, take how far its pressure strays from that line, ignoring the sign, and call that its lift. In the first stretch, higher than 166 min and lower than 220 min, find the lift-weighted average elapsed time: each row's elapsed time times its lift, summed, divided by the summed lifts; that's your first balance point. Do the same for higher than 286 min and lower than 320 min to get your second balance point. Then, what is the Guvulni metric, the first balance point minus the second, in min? -104.3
